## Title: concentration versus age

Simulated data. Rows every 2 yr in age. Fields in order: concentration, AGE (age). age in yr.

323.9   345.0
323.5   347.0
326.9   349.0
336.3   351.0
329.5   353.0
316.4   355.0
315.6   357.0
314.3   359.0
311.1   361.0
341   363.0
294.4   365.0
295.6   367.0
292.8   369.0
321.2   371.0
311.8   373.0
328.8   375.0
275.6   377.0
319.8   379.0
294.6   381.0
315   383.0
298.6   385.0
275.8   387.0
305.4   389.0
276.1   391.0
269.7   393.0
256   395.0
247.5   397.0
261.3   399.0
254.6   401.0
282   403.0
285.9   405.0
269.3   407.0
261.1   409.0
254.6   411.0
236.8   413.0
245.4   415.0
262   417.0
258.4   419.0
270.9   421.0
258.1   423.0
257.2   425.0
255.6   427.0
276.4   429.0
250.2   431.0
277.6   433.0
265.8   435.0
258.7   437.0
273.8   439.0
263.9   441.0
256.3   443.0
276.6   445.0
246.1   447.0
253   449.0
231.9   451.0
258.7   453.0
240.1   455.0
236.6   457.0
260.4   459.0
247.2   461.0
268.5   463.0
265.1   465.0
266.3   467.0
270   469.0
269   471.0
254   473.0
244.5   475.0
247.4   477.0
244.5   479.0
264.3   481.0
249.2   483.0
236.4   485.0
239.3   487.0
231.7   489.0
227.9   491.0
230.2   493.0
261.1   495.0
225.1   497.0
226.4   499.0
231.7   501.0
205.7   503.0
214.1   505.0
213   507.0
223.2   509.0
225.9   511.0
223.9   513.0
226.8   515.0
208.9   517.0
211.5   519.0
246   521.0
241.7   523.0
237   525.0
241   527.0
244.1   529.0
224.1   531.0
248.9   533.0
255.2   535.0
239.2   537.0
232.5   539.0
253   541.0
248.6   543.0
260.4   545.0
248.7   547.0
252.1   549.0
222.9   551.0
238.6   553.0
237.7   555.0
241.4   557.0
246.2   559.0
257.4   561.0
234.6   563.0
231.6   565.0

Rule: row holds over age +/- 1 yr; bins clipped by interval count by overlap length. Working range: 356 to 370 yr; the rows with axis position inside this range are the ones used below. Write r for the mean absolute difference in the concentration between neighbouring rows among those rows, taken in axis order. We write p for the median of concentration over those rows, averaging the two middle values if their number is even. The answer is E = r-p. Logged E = -297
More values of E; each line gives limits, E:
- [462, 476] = -261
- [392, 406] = -249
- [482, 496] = -226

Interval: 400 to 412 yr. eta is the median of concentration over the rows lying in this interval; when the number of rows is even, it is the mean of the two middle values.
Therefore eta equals 265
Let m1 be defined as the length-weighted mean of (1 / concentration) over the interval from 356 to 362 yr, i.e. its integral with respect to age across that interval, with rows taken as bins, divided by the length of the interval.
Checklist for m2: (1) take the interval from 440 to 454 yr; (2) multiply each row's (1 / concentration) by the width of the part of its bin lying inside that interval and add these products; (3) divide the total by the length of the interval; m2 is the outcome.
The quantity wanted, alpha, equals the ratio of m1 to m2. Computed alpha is 0.81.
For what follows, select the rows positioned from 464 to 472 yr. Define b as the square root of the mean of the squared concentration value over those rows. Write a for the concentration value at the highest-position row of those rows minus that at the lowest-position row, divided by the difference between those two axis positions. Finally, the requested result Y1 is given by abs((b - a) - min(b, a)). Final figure 266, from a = 1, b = 268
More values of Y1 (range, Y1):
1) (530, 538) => 237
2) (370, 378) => 325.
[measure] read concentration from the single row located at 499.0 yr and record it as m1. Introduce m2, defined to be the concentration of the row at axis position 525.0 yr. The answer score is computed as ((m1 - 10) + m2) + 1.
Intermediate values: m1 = 226.4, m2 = 237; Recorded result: 454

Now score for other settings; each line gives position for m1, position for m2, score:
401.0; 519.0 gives 457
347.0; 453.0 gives 573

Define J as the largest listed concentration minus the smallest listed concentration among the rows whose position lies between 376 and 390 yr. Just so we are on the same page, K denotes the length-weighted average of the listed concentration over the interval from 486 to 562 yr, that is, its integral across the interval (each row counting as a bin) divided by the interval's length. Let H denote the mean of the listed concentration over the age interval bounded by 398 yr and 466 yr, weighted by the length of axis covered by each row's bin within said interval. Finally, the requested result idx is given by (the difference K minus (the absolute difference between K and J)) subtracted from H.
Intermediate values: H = 259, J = 44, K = 235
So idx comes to 215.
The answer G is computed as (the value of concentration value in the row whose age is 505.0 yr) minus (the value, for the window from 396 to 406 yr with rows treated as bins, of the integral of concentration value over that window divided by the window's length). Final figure -52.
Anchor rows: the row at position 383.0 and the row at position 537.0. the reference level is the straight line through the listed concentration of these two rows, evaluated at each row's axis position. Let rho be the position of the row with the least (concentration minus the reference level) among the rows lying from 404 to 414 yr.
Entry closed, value 413.0 yr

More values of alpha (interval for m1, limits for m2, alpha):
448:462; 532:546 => 1.01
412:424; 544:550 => 1.00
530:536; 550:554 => 0.95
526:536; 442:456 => 1.04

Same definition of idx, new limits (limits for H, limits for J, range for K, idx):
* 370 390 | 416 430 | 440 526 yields 284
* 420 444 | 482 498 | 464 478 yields 228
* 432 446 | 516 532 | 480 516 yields 230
